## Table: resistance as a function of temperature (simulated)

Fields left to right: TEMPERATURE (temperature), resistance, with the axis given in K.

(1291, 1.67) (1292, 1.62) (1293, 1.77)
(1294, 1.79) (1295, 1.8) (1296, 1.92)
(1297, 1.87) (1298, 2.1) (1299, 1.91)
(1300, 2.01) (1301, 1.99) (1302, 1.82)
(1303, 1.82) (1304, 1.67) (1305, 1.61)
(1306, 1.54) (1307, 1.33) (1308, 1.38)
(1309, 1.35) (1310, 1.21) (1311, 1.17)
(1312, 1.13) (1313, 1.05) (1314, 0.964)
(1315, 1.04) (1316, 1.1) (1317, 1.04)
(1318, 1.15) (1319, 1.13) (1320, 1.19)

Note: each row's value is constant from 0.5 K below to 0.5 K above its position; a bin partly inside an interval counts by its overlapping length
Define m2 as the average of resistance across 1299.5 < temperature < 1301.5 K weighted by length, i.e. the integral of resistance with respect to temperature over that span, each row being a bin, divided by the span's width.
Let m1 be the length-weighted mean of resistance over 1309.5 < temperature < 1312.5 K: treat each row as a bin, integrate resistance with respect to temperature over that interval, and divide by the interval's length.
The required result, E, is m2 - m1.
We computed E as 0.83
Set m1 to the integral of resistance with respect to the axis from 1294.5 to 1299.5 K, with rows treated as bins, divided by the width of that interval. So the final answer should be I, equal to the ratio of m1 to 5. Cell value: 0.38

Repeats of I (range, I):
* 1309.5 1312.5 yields 0.23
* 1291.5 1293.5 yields 0.34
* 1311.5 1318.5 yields 0.21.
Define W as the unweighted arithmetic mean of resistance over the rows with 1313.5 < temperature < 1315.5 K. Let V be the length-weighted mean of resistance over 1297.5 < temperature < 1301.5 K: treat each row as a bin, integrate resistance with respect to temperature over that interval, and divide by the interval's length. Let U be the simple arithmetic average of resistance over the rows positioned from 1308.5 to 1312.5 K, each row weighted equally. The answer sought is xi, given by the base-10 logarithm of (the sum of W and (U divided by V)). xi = 0.21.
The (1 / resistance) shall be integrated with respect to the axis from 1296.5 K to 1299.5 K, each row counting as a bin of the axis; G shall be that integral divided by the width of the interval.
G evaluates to 0.51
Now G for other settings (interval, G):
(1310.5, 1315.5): 0.94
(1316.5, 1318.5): 0.92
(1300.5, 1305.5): 0.56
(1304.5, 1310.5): 0.72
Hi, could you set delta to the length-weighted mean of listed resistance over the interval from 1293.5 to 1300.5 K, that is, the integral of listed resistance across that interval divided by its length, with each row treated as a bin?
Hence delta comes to 1.9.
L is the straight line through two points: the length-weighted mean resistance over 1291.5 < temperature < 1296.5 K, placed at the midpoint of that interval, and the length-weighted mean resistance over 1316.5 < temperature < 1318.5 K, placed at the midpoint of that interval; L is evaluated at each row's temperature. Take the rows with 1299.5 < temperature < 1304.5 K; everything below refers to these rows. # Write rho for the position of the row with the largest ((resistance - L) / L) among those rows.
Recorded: 1301 K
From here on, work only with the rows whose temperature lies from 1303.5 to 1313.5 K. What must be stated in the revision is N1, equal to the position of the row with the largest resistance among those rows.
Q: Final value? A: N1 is 1304 K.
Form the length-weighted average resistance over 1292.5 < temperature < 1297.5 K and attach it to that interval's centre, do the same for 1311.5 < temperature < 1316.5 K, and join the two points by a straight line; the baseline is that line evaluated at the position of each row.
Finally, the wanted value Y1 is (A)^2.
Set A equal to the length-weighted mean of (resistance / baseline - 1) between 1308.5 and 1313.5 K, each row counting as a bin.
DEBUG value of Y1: 0.0000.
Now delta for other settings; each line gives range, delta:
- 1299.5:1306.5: 1.8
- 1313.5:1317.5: 1.0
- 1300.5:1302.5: 1.9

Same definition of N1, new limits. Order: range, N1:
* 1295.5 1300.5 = 1298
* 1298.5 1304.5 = 1300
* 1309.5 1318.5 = 1310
